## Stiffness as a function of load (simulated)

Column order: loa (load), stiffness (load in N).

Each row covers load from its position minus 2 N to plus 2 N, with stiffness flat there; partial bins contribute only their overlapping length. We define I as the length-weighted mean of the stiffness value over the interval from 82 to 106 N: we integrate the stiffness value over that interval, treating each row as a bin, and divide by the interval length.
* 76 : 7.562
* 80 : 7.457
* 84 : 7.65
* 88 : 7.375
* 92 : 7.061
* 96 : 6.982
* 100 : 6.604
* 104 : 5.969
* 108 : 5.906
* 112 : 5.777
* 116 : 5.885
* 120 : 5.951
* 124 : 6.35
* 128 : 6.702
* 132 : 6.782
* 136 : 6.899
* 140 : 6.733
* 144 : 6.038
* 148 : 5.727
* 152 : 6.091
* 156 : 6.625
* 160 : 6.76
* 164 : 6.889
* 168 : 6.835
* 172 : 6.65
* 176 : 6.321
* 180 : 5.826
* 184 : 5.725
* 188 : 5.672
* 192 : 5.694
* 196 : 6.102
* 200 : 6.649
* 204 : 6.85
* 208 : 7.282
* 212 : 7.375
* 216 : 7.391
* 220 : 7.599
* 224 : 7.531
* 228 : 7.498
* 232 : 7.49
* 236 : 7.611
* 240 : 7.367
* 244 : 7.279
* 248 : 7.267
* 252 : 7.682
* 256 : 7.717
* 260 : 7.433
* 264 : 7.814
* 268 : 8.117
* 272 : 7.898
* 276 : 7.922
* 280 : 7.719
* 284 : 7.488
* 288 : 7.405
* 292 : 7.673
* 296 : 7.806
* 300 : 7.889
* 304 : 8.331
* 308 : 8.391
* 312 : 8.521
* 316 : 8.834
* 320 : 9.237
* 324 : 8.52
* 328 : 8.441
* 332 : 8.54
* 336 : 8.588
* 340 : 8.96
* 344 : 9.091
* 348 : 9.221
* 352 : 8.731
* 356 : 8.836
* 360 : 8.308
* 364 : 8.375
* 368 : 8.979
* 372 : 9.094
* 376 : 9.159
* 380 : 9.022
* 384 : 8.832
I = 6.9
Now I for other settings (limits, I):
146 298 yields 7.1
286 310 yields 7.9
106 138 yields 6.3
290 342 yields 8.4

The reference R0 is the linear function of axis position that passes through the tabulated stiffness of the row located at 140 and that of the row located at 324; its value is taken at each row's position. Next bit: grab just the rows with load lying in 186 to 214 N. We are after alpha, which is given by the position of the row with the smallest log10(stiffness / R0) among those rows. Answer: 192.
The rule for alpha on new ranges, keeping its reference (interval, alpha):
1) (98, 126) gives 112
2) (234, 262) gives 248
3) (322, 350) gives 328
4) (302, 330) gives 328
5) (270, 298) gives 288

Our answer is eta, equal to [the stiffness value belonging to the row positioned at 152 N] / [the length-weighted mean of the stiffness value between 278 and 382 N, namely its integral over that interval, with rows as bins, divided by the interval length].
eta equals 0.72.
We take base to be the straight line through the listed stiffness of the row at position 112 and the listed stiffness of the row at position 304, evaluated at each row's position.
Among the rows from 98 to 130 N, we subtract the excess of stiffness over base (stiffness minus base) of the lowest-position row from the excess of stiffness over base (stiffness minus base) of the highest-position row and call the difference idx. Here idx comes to -0.27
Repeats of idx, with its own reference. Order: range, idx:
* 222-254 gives -0.22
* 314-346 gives -0.12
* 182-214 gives 1.28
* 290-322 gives 1.19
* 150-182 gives -0.64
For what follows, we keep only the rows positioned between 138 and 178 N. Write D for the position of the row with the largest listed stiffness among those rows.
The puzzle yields 164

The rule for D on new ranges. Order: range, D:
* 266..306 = 304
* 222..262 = 256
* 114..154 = 136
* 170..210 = 208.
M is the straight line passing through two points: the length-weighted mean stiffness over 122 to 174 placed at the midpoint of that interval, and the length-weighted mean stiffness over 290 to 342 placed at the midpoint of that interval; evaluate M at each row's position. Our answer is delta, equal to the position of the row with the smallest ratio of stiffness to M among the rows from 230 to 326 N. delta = 288 N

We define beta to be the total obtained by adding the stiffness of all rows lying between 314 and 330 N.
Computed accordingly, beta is 35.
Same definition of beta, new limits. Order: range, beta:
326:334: 17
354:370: 34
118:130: 19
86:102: 28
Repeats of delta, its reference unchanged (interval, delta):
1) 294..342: 296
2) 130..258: 192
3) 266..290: 288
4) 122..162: 148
